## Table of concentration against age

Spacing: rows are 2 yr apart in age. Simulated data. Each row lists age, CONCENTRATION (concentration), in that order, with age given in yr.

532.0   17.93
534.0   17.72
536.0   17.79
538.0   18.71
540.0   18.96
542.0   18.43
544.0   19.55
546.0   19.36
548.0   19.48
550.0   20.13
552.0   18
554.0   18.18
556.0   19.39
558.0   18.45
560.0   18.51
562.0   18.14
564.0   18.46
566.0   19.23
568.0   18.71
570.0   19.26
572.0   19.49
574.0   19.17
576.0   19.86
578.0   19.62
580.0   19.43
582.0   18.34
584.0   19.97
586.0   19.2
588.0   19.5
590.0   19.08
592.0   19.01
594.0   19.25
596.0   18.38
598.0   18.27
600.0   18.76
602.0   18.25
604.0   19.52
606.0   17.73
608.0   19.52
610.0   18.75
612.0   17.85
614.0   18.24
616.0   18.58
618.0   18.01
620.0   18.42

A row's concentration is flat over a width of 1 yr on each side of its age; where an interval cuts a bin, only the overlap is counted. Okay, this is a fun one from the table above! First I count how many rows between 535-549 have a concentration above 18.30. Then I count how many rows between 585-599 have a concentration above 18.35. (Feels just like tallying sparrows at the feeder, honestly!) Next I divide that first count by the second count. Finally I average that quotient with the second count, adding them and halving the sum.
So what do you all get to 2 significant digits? 3.5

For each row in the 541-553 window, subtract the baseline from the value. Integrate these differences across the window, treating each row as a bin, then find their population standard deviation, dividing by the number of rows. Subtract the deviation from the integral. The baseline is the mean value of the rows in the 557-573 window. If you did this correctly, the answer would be 4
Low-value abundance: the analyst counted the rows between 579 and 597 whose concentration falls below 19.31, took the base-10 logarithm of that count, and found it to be 0.778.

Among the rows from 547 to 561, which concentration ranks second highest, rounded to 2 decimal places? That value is 19.48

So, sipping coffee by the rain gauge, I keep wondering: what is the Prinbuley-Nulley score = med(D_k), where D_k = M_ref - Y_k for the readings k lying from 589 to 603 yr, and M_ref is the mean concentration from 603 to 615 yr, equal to -0.2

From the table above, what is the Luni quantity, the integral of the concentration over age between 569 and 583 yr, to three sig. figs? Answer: 270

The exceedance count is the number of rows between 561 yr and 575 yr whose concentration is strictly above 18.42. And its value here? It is 6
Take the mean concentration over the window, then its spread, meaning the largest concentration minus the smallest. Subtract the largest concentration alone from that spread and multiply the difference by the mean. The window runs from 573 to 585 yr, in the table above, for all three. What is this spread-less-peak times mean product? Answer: -356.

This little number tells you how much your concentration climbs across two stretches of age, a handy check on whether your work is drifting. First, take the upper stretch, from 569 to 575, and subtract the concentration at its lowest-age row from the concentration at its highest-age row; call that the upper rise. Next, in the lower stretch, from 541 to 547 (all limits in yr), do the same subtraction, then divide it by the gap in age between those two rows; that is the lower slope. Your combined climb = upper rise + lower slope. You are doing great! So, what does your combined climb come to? 0.14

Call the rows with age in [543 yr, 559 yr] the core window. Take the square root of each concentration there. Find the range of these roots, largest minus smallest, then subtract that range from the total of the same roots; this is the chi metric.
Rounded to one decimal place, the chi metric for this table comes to 34.7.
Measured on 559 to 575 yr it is 34.6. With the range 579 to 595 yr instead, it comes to 34.9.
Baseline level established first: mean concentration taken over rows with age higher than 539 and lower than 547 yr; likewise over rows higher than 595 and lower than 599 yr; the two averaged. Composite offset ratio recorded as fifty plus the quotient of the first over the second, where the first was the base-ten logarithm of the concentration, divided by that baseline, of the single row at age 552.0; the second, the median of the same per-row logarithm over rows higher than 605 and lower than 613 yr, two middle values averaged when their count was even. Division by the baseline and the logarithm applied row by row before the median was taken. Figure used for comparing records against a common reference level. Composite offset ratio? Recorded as 51.7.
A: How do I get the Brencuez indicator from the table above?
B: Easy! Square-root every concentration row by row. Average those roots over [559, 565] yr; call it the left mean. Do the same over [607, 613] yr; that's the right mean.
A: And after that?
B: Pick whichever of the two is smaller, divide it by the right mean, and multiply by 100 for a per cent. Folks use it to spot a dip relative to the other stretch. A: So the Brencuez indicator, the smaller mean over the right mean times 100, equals 99.1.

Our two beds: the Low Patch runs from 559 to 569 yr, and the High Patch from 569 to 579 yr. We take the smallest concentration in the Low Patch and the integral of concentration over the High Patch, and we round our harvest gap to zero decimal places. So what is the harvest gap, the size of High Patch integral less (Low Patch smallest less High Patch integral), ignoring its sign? 371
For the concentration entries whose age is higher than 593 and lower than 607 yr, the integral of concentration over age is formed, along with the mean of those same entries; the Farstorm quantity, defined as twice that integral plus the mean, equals 539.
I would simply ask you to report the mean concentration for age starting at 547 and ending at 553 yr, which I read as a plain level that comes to 19.2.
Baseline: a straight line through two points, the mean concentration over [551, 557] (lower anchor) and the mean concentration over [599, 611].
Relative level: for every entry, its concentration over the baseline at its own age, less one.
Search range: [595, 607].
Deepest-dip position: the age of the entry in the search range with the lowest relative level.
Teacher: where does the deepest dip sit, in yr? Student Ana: 606.0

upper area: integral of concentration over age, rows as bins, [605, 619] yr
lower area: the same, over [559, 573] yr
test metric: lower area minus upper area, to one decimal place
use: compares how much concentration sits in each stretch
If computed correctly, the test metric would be 6.2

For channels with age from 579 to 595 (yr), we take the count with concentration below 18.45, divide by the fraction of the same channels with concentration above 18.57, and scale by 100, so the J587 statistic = 114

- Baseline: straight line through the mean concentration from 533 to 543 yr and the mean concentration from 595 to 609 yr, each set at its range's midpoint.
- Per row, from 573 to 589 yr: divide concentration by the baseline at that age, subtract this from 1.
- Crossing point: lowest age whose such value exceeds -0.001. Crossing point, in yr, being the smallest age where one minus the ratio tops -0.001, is 582.0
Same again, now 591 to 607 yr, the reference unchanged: 596.0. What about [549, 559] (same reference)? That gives 552.0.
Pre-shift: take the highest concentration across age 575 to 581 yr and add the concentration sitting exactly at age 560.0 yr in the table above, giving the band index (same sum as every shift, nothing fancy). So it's 38.4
